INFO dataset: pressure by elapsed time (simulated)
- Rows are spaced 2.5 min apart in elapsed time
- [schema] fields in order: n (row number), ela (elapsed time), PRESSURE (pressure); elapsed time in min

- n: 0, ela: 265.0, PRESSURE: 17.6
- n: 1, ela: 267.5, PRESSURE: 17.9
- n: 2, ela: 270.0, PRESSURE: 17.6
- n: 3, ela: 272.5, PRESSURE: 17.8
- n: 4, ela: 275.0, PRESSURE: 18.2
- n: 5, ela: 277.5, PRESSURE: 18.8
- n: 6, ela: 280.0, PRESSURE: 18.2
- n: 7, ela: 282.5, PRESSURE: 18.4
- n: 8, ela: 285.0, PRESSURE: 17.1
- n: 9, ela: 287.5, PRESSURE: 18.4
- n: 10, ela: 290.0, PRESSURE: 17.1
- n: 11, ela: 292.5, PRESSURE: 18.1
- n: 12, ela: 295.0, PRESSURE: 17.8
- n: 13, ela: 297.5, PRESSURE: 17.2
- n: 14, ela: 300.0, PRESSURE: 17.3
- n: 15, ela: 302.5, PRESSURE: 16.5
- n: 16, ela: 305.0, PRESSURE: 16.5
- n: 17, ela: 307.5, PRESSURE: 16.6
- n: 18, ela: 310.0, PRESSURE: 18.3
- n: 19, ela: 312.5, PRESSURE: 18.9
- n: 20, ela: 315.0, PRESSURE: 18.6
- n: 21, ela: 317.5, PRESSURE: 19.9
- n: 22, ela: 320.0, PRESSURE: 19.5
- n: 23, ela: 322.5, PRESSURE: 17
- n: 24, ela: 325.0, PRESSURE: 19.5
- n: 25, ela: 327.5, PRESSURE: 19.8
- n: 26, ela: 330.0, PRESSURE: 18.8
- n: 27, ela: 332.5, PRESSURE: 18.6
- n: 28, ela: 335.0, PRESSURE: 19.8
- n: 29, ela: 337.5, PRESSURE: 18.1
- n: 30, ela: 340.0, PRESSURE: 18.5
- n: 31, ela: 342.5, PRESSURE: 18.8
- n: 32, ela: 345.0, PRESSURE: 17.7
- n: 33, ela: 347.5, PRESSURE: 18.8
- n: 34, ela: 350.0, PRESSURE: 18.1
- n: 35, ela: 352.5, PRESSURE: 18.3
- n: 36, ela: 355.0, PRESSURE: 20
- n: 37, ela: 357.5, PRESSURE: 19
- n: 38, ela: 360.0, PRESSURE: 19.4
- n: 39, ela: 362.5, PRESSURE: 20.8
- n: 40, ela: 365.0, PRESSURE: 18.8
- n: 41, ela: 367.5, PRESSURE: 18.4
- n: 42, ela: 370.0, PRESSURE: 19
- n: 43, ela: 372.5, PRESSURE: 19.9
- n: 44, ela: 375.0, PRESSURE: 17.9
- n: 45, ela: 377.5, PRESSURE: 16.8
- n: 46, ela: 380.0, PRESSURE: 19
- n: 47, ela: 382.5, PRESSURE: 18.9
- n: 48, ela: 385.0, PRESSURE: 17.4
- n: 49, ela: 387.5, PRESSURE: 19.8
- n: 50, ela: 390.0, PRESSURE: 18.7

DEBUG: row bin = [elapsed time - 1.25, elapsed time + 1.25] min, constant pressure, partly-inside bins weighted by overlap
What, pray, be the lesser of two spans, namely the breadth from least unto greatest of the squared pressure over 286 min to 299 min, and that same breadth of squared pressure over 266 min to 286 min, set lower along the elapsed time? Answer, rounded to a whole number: 46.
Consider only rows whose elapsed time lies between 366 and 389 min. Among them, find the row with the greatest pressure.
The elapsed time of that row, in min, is 372.5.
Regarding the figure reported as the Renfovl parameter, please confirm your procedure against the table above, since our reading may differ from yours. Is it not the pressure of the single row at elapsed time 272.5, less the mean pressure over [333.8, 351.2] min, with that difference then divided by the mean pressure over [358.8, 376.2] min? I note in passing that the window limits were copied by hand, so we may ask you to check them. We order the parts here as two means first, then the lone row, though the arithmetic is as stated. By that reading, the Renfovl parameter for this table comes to -0.039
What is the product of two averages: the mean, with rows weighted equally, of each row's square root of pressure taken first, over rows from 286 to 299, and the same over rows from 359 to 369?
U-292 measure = 18.5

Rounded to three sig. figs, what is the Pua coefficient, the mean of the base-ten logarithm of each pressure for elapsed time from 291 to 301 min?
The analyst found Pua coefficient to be 1.25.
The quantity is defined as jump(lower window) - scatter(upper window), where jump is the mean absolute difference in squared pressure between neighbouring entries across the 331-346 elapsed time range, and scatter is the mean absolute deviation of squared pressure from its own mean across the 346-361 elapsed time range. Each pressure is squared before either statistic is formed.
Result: 15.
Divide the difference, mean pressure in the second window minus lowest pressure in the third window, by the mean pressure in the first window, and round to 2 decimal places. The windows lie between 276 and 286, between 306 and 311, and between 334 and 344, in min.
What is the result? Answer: -0.04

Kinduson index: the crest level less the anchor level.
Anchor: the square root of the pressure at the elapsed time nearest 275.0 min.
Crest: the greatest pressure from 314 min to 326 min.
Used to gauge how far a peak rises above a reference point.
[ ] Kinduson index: 15.63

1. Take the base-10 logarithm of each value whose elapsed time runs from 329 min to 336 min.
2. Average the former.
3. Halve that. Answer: 0.640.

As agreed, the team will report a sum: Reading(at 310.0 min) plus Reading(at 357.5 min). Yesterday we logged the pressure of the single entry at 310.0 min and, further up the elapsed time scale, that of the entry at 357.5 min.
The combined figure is 37.3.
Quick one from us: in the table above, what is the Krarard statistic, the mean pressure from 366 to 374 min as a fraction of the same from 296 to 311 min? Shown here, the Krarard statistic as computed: 1.12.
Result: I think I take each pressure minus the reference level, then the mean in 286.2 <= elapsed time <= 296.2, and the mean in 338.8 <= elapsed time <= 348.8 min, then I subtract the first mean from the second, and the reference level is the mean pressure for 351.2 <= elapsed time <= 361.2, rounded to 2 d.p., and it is 0.60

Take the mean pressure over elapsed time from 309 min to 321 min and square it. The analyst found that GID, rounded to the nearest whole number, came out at 363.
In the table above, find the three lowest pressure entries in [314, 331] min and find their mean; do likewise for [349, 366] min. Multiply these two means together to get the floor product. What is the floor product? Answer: 334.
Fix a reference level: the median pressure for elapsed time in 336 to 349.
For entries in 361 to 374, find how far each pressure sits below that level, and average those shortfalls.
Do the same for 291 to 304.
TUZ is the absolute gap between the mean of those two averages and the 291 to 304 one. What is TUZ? 1.0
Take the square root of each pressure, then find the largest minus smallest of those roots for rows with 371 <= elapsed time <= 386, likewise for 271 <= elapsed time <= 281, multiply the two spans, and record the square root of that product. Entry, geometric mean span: 0.21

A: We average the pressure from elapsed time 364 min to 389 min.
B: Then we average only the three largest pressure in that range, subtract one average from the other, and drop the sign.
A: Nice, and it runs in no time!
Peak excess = 0.98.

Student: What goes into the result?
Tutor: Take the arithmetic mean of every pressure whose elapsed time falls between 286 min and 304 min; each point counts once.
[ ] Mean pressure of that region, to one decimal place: 17.5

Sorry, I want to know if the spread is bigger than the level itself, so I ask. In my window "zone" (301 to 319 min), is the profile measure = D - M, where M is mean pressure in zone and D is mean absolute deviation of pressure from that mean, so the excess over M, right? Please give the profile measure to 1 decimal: -16.7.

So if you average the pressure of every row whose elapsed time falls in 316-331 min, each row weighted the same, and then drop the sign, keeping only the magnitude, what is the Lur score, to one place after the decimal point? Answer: 19.1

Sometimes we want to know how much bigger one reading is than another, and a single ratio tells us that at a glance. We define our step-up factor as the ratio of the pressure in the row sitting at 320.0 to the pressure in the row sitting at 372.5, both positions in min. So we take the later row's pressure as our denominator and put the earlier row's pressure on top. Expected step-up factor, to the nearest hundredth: 0.98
